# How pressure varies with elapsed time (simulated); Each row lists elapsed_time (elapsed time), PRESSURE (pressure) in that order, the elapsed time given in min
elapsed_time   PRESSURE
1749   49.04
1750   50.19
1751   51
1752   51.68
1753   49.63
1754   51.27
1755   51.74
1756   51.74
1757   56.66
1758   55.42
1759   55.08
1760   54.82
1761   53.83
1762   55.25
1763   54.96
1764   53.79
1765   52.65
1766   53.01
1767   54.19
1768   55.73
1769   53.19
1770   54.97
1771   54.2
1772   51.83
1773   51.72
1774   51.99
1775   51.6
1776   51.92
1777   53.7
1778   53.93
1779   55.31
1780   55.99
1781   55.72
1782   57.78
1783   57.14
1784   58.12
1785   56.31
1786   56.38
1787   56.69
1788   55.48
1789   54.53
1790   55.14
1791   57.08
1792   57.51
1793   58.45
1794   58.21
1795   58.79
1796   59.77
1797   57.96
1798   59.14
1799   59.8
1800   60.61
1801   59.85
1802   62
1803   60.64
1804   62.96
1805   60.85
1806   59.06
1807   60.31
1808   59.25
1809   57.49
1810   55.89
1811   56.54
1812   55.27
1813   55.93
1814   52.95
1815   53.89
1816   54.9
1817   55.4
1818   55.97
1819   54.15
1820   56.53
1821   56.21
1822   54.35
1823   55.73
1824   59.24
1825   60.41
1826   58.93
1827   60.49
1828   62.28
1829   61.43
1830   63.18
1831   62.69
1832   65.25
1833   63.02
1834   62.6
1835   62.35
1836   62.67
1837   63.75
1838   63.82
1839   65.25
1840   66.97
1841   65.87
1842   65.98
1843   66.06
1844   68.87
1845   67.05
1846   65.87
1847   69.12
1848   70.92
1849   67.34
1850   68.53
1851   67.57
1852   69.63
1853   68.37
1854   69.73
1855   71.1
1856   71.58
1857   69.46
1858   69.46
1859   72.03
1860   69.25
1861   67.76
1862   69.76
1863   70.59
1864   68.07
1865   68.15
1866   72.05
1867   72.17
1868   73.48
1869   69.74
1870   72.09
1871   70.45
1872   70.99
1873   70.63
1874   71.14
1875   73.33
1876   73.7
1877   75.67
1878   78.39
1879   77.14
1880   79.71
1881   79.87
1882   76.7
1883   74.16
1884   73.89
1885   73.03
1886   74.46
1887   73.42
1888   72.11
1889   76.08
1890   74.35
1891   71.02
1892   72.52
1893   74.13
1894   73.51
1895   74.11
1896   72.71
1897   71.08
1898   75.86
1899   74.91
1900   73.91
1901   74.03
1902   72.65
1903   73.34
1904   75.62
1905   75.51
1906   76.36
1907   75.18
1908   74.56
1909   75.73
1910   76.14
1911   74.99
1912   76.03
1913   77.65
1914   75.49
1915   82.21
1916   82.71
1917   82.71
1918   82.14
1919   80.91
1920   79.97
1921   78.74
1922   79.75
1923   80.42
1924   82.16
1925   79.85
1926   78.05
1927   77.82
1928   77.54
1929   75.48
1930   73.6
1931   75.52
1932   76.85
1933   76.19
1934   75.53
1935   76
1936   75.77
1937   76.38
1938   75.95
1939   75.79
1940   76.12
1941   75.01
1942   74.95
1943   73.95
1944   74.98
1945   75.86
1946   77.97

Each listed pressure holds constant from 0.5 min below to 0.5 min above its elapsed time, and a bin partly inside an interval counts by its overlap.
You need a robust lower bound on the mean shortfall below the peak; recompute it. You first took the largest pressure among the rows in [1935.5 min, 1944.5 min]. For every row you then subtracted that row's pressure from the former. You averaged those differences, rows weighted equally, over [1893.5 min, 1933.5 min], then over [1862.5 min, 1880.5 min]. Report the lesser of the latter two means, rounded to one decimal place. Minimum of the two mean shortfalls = -0.4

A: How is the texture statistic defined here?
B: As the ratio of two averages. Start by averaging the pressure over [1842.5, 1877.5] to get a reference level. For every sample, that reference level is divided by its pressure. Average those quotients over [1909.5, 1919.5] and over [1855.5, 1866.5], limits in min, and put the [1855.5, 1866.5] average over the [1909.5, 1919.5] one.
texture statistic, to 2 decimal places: 1.13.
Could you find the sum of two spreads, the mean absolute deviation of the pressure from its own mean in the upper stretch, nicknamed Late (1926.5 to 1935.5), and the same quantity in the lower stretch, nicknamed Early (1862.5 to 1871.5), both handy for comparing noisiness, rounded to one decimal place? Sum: 2.4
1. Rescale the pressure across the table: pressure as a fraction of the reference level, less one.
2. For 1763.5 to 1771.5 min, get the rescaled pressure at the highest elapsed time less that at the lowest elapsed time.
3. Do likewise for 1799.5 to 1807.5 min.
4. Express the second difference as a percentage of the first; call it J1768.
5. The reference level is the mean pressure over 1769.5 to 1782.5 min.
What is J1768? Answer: -73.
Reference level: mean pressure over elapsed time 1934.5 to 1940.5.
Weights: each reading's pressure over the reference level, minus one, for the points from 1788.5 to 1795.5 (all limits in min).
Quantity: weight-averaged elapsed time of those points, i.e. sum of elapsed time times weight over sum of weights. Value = 1791.8 min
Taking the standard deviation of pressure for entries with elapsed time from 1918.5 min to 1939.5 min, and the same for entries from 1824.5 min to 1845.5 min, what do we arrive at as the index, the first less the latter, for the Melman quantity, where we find -0.25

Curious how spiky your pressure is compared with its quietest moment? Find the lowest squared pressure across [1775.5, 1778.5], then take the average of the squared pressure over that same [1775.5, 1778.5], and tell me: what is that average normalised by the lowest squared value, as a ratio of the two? 1.05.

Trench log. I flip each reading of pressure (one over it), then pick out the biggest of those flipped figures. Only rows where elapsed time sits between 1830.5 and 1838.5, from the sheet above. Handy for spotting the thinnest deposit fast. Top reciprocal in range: 0.016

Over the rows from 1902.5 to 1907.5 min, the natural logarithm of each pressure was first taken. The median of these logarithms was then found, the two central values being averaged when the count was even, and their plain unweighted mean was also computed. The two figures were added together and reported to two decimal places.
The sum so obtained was 8.64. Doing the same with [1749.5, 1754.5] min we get 7.86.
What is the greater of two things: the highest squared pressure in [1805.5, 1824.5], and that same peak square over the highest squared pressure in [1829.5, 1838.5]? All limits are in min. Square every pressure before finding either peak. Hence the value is 3637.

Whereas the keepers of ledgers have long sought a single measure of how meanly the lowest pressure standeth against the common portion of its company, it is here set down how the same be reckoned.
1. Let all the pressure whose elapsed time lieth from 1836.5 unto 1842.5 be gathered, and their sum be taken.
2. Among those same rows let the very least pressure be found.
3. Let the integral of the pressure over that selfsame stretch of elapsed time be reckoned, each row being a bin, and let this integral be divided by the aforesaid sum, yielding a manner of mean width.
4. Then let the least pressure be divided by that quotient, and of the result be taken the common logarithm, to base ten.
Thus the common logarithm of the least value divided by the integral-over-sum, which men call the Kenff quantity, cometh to 1.80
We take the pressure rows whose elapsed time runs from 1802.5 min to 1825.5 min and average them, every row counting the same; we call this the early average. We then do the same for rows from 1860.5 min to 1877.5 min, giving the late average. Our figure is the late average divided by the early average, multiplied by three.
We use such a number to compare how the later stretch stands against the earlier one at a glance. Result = 3.74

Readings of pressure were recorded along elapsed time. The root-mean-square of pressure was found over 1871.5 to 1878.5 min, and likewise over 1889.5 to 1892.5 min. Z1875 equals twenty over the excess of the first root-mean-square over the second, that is 25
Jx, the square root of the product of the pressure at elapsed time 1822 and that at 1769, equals 54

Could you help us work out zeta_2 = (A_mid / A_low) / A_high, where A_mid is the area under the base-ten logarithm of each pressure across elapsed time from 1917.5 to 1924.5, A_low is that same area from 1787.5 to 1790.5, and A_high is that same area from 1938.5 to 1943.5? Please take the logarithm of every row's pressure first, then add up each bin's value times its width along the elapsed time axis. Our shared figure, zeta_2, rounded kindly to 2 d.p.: 0.27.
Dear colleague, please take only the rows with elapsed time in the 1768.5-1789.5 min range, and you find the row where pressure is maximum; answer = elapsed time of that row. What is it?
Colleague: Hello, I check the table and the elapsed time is 1784 min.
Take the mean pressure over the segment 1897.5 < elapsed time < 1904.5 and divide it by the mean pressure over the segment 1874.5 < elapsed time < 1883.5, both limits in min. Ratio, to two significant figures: 0.97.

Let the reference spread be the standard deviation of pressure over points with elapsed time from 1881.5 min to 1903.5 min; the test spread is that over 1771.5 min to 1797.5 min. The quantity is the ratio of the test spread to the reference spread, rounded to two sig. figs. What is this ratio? 1.7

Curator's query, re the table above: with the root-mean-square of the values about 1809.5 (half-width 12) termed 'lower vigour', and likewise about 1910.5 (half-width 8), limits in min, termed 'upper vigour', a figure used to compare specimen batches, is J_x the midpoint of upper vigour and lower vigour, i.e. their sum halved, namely 68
